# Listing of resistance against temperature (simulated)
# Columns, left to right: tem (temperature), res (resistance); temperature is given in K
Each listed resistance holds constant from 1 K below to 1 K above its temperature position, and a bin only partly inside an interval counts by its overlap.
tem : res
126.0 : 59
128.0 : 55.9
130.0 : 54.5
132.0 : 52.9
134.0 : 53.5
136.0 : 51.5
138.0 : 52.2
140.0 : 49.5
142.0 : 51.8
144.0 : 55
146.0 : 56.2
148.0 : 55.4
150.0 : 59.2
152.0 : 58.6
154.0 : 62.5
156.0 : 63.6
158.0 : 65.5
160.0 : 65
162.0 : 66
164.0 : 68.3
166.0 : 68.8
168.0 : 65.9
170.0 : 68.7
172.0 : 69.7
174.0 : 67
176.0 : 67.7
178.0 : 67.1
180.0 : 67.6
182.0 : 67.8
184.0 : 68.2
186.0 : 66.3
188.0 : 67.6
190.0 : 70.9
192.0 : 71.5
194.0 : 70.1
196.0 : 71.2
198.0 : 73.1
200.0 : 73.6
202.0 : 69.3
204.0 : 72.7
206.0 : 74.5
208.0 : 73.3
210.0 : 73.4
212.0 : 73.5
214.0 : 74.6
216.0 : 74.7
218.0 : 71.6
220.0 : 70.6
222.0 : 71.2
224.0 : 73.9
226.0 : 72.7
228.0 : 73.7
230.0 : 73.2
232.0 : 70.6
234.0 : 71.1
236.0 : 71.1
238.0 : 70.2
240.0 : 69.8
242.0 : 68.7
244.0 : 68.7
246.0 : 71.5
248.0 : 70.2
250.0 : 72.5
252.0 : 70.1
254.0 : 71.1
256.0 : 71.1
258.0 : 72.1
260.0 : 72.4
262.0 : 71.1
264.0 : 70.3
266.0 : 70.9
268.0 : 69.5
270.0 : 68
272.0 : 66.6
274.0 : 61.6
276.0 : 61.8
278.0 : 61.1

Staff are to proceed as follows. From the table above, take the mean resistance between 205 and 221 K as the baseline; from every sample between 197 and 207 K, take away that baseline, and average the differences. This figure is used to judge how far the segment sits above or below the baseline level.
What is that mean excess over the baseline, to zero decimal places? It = -1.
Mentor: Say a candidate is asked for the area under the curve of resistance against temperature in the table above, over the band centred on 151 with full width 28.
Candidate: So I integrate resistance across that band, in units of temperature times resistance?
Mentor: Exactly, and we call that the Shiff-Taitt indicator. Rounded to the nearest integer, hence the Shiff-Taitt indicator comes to 1658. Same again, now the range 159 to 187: 1888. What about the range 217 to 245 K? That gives 1994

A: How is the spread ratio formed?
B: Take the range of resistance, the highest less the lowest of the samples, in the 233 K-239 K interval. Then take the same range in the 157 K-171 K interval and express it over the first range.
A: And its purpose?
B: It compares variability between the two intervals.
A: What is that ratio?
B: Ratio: 4.2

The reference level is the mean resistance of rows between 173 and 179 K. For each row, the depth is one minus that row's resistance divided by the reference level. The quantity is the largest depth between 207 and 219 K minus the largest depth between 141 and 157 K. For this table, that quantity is -0.29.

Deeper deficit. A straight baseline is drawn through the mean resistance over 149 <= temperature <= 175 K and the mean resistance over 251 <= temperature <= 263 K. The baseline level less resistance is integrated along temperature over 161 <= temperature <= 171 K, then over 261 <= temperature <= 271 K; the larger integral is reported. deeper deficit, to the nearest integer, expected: 19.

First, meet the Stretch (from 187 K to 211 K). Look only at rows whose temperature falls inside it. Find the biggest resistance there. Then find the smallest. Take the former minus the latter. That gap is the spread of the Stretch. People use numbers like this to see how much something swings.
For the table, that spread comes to 6.9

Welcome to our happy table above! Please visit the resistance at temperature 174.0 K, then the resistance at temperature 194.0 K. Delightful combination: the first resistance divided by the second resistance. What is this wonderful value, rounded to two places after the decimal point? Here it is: 0.96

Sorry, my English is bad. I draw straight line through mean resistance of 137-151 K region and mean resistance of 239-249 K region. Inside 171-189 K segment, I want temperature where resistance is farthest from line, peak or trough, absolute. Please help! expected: 172.0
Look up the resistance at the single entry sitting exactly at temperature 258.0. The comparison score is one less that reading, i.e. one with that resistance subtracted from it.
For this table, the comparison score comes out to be -71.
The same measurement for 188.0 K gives -67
